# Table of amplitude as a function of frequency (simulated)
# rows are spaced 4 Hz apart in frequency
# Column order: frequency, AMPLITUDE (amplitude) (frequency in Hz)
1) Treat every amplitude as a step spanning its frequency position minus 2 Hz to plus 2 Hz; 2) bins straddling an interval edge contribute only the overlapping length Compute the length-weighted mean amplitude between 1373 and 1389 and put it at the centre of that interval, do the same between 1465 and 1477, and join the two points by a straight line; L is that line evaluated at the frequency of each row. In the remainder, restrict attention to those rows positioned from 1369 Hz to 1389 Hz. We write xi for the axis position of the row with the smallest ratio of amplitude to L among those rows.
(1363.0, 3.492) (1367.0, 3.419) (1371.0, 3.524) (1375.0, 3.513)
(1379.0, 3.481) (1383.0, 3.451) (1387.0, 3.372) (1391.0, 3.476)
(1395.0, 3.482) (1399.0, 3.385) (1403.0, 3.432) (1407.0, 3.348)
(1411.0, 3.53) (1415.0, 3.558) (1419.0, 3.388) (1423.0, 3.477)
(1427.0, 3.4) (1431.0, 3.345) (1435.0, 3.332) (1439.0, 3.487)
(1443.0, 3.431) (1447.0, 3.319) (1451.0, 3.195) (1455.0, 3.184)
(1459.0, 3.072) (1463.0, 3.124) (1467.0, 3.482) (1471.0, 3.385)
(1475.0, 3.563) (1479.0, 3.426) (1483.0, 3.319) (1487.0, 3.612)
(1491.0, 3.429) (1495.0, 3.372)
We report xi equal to 1387.0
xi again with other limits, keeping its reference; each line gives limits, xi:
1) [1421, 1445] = 1435.0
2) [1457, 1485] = 1459.0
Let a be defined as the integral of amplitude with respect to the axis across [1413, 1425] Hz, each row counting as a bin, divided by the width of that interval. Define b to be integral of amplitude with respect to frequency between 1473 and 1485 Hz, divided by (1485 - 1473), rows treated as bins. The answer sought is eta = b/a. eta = 0.99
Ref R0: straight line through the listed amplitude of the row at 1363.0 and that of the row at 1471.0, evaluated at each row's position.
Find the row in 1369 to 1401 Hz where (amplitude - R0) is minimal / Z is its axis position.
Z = 1387.0 Hz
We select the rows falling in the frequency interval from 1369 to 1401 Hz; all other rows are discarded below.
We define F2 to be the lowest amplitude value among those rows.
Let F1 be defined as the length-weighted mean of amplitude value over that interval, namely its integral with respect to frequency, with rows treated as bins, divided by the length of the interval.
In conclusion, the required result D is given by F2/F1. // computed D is 0.974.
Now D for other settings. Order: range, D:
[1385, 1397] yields 0.979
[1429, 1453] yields 0.953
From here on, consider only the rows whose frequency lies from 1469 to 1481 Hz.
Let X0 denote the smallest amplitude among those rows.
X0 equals 3.385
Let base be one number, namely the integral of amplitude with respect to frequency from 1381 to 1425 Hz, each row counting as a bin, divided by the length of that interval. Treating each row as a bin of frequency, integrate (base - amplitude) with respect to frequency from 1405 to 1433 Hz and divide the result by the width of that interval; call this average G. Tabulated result 0.01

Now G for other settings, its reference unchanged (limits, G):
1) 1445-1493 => 0.10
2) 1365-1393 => -0.02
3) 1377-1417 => -0.01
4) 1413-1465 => 0.11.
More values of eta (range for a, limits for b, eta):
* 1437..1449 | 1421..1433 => 1.00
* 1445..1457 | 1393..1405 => 1.06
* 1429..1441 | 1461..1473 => 0.98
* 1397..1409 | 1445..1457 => 0.95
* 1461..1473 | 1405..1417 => 1.04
